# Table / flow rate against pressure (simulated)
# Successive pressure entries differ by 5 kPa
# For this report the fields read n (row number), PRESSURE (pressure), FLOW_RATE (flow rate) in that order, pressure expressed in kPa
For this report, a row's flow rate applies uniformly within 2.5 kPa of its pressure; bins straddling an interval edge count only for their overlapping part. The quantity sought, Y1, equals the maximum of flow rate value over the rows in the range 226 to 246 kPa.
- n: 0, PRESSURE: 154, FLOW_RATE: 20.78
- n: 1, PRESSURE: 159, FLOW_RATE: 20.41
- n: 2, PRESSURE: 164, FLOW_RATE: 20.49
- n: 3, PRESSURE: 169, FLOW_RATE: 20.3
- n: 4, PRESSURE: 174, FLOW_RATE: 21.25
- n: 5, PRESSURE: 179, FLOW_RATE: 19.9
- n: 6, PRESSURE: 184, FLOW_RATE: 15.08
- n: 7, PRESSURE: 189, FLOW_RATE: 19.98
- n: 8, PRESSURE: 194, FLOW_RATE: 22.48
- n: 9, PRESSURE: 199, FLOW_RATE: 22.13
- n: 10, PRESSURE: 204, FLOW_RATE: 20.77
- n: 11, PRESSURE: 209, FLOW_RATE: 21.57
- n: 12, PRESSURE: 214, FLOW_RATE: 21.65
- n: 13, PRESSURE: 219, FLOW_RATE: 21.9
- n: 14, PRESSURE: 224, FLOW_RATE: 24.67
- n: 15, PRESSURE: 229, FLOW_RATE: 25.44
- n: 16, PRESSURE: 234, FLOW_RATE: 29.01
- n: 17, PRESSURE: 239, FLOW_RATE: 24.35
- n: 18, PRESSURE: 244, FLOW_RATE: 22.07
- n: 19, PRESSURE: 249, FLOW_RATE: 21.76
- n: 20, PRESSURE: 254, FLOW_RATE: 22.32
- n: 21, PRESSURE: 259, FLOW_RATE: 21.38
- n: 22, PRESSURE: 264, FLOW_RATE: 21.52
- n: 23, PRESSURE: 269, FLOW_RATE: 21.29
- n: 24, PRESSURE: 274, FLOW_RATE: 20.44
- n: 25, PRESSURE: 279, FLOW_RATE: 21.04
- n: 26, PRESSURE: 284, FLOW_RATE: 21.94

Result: 29.01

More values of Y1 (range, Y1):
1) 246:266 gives 22.32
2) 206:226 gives 24.67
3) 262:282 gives 21.52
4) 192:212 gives 22.48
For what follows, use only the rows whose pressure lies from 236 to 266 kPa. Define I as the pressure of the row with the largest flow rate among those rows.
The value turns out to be 239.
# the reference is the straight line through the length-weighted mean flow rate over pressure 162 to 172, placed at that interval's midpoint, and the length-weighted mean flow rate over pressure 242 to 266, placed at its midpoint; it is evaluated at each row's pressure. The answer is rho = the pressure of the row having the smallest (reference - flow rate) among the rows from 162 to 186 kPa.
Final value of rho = 174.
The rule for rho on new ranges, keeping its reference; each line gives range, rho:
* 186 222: 194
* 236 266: 239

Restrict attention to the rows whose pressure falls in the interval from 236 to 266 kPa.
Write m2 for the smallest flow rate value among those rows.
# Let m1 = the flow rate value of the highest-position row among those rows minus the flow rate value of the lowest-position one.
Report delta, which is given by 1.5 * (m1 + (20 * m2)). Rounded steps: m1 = -3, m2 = 21.38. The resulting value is 637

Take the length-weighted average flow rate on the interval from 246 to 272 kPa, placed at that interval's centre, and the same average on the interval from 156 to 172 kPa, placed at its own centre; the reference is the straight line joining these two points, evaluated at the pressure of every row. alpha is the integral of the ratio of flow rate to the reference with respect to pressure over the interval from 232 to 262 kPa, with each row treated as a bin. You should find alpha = 33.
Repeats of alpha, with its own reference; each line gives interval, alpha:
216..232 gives 18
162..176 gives 14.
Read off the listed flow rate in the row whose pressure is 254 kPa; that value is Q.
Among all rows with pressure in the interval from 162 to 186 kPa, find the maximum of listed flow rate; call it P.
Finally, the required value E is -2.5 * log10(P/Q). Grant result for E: 0.1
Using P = 21.25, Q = 22.32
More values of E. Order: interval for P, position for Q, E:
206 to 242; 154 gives -0.4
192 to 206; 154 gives -0.1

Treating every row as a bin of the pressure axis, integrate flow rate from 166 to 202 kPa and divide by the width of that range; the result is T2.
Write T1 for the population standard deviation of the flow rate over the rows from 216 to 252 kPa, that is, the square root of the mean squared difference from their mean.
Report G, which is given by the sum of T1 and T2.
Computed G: 22.6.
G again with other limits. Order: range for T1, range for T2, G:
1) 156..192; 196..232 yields 24.6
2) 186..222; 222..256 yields 25.0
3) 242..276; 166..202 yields 20.7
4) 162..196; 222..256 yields 26.4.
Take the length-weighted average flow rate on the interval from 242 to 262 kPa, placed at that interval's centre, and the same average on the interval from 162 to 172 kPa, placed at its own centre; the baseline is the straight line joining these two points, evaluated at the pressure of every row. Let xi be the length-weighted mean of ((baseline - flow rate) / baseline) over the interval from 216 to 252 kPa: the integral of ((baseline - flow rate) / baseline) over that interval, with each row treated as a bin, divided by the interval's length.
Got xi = -0.12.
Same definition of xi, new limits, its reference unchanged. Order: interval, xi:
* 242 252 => -0.01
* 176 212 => 0.03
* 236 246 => -0.09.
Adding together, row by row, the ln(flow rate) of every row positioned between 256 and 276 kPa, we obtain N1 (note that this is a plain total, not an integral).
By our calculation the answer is 12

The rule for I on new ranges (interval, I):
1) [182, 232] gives 229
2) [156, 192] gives 174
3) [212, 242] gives 234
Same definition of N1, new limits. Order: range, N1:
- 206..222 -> 9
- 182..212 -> 18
